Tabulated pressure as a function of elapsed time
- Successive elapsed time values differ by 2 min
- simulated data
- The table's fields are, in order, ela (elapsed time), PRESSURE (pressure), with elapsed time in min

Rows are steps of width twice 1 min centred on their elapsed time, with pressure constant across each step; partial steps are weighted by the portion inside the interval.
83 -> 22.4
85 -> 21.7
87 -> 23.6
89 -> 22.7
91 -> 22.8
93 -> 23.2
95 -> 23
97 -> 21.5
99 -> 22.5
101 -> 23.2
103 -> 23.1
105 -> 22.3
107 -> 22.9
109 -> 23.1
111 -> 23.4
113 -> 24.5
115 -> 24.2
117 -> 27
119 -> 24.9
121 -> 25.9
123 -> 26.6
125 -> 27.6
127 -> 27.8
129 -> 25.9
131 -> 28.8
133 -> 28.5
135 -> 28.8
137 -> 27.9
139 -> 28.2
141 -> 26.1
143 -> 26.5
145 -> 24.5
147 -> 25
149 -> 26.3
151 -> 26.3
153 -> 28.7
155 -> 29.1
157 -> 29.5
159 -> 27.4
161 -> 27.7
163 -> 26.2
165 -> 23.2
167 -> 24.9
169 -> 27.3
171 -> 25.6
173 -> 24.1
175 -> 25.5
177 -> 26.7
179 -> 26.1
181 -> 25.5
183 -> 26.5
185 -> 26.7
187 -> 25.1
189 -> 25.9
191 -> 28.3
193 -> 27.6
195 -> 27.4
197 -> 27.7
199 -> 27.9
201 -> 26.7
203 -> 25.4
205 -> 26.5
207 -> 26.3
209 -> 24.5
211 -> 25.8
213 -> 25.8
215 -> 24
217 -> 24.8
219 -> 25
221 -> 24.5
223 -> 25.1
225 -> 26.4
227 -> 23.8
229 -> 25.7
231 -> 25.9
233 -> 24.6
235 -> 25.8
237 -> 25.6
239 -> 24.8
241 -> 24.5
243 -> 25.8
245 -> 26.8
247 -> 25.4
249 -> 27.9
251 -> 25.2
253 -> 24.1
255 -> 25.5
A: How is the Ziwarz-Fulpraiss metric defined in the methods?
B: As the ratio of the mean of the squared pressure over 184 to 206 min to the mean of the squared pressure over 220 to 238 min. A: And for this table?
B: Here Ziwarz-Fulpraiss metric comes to 1.13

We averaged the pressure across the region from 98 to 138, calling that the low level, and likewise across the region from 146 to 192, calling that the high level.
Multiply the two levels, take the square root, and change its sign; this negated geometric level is -25.9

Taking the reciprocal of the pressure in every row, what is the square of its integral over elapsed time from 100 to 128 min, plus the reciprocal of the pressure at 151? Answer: 1.33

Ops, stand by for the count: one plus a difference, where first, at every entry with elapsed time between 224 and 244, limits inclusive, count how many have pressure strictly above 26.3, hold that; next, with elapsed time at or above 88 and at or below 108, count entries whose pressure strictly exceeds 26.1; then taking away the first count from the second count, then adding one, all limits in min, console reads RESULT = 0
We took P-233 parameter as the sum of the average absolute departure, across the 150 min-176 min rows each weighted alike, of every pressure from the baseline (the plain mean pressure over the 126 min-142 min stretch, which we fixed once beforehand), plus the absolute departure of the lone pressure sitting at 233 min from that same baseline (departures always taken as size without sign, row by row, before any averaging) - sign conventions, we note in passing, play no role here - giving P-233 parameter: 4.95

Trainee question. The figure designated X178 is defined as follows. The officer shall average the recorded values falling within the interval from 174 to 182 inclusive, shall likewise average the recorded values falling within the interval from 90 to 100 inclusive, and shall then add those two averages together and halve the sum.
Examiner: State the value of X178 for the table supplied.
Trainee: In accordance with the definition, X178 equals 24.3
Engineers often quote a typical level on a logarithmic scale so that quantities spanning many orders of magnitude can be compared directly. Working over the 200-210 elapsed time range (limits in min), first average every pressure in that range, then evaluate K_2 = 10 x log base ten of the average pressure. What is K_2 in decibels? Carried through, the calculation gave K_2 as 14.1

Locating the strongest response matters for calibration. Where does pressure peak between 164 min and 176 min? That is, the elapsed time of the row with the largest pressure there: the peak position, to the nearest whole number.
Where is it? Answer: 169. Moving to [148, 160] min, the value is 157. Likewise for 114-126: 125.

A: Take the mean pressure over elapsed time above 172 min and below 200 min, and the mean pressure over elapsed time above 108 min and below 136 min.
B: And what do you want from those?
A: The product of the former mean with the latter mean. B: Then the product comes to 695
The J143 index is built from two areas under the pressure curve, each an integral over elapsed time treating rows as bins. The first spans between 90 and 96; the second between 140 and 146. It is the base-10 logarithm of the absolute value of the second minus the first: 1.21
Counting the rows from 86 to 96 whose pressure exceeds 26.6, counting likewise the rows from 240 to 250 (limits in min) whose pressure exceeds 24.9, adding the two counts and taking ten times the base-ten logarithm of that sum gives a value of 6.0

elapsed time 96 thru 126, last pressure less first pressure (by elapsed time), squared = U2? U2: 37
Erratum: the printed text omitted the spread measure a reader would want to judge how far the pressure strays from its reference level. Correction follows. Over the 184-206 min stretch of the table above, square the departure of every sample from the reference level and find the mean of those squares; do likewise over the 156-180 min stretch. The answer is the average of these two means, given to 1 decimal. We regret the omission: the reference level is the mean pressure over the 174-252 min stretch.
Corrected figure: 2.3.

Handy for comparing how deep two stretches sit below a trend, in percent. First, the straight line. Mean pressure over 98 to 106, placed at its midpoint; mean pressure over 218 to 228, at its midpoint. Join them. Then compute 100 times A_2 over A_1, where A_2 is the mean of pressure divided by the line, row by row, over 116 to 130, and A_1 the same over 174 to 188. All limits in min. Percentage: 107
